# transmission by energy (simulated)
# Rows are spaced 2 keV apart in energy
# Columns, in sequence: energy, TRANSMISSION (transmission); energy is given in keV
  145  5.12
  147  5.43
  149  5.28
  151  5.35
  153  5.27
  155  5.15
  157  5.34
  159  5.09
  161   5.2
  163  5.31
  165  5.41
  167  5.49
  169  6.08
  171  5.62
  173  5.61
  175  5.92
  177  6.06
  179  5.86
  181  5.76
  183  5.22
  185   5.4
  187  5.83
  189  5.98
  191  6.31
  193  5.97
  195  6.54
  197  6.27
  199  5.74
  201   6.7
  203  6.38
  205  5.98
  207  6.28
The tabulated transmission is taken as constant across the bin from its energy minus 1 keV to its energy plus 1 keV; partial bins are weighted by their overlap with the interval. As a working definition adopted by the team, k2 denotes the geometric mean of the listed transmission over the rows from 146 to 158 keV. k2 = 5.3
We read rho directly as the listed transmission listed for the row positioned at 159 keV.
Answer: 5.09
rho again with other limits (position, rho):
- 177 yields 6.06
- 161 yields 5.2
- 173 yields 5.61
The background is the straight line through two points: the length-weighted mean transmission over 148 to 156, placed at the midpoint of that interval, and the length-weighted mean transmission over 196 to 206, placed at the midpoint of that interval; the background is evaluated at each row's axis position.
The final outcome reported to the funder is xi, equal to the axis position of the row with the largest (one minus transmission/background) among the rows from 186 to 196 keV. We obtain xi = 187 keV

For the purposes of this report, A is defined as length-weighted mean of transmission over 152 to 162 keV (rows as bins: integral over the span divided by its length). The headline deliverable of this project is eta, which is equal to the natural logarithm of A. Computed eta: 1.65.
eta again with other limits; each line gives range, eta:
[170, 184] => 1.74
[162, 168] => 1.69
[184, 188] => 1.73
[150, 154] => 1.67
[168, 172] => 1.77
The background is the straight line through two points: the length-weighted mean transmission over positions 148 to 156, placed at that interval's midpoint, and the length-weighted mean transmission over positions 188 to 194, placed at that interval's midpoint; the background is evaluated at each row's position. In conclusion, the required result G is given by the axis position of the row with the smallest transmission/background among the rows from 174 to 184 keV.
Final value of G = 183 keV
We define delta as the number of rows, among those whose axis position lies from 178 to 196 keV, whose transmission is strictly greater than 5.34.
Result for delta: 8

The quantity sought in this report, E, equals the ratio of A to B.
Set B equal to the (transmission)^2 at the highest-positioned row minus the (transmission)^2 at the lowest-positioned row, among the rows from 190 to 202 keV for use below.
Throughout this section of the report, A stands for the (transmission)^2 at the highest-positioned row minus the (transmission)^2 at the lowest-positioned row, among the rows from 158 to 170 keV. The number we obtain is 2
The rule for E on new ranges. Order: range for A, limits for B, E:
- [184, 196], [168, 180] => -5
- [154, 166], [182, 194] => 0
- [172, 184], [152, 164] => -10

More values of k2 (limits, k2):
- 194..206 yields 6.3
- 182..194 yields 5.8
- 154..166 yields 5.2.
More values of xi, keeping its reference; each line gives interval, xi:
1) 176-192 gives 183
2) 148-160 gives 159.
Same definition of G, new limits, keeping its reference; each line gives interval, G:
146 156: 155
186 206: 199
